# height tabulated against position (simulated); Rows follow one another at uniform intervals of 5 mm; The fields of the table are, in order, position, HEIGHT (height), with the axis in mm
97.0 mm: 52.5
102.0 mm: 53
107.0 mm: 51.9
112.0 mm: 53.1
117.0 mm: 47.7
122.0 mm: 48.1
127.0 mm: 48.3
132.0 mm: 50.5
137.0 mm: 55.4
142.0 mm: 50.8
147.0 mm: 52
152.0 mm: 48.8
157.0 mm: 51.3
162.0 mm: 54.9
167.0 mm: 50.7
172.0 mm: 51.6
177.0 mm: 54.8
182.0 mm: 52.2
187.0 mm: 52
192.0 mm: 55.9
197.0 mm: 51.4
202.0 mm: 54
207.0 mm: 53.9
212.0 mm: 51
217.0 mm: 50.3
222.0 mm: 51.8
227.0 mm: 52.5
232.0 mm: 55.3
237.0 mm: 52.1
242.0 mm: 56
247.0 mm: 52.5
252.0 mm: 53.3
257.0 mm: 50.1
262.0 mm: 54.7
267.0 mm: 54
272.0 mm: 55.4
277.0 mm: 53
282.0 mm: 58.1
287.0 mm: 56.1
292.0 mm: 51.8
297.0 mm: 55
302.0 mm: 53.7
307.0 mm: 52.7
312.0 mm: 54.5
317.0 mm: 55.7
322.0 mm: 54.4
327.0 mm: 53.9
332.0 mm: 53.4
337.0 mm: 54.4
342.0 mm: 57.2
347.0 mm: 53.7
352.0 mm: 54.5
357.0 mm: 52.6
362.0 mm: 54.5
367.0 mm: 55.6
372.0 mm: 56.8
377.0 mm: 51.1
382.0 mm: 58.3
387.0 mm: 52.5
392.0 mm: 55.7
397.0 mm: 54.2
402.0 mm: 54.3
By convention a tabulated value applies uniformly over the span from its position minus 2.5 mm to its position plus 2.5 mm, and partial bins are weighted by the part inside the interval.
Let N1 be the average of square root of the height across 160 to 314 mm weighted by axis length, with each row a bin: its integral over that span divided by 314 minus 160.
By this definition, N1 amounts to 7.31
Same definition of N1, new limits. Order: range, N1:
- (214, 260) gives 7.26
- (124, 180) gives 7.19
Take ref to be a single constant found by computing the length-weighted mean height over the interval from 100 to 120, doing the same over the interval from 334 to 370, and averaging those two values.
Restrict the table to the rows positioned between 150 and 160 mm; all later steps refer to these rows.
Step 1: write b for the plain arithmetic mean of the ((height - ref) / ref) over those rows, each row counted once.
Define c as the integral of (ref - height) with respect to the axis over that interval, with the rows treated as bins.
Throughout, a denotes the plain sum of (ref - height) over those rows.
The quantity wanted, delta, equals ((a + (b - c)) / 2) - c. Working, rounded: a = 5.9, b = -0.06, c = 26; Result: -36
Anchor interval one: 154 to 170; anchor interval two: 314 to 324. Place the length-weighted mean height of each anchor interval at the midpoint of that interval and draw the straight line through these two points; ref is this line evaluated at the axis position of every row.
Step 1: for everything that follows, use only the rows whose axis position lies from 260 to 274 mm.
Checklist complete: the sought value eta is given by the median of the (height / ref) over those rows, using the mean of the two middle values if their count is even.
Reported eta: 1.01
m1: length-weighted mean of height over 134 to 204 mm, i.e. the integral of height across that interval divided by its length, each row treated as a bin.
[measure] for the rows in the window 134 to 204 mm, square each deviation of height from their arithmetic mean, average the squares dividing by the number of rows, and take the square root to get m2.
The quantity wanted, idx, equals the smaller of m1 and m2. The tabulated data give 2.02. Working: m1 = 52.5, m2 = 2.02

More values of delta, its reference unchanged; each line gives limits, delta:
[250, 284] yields 50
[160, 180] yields -1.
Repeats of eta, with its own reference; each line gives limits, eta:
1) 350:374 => 0.98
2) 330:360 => 0.97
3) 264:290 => 1.02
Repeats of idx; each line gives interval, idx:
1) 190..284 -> 2.07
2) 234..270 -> 1.77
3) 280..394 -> 1.85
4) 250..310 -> 2.00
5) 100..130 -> 2.35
